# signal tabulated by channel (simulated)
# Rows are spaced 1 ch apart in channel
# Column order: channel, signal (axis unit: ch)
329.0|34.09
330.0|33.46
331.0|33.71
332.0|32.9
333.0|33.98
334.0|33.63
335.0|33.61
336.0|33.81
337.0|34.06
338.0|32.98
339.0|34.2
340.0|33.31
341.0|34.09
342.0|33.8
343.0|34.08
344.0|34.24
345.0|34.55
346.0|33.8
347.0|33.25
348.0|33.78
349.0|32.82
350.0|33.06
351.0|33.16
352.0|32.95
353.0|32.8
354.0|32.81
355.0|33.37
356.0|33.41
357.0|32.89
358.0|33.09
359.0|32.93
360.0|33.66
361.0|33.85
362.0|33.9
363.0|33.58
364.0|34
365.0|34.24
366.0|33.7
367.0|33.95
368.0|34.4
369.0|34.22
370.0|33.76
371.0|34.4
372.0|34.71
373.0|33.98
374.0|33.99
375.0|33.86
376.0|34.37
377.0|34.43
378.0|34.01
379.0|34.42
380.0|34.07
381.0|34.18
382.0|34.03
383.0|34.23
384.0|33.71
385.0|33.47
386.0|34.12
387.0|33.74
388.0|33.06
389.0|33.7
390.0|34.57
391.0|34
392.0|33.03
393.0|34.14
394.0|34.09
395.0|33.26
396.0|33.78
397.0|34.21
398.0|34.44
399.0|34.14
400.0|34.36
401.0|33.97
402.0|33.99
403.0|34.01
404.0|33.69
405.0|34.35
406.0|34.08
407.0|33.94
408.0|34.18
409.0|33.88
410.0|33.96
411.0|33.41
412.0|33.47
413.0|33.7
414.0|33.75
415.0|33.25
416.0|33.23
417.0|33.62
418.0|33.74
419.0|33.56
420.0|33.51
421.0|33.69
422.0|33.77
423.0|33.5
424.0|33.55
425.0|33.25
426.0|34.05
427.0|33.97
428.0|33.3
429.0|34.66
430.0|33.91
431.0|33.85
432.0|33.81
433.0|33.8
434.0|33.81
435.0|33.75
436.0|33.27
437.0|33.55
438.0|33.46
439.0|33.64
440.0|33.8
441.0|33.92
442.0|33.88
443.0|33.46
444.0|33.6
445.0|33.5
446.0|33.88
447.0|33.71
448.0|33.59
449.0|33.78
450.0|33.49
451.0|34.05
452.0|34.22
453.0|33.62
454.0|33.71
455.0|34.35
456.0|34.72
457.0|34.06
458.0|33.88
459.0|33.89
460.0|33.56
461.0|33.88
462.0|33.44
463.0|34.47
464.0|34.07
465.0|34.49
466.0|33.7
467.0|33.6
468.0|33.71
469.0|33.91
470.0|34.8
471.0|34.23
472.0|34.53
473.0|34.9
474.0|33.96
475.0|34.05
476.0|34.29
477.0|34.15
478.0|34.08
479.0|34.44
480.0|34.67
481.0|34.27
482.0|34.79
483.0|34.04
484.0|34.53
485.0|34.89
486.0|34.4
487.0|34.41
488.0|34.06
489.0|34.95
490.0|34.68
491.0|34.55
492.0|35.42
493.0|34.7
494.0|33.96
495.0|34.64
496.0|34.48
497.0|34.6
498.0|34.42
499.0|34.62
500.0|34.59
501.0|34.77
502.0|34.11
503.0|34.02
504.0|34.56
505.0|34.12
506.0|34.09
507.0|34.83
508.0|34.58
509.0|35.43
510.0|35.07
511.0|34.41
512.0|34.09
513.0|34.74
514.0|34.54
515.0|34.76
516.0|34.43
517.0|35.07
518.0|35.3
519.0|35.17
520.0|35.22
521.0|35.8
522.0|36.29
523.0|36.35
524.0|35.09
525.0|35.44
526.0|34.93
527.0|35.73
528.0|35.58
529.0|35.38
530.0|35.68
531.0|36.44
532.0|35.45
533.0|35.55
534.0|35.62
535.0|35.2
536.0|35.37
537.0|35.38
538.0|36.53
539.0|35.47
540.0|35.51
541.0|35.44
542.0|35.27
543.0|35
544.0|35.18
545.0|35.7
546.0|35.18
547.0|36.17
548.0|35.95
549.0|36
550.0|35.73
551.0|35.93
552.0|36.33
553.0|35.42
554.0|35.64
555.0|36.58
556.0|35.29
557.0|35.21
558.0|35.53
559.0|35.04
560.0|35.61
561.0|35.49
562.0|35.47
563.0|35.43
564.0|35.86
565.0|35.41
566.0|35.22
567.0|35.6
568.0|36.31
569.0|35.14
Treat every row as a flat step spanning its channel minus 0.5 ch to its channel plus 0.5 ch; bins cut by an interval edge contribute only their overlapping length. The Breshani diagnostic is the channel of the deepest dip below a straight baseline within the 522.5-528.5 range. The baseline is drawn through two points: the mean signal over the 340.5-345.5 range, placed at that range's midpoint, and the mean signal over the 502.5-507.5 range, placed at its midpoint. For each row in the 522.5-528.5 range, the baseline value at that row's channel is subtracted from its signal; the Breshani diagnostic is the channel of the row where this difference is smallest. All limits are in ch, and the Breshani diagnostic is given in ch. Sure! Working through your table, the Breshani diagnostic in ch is 526.0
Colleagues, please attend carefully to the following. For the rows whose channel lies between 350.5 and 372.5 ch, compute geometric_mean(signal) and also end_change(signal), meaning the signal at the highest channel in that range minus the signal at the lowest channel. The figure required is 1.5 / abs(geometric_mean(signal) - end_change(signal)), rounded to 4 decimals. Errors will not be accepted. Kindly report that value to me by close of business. 0.0468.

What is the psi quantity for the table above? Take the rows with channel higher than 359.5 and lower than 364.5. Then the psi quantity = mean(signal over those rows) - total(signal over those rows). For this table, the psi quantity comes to -135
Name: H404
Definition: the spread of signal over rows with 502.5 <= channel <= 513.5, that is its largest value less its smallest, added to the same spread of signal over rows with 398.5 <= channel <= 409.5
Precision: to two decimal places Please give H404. 2.08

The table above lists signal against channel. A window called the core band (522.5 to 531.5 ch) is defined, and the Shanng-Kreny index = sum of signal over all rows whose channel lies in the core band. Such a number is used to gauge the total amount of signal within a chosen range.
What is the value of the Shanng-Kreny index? 321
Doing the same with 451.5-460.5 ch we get 306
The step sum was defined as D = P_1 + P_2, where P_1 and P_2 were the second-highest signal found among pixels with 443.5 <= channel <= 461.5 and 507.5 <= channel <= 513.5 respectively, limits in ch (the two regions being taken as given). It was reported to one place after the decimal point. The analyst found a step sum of 69.4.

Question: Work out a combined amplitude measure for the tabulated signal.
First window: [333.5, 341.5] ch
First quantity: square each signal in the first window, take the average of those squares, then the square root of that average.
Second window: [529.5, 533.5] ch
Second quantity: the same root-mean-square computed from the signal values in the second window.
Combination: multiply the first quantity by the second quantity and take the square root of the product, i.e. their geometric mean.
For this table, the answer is 34.7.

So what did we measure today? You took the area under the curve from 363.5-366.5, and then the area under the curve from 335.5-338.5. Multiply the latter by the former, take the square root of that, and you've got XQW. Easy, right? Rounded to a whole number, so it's 101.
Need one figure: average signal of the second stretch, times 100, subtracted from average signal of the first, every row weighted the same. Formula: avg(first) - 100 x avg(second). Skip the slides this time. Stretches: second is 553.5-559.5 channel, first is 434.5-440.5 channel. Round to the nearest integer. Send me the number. -3521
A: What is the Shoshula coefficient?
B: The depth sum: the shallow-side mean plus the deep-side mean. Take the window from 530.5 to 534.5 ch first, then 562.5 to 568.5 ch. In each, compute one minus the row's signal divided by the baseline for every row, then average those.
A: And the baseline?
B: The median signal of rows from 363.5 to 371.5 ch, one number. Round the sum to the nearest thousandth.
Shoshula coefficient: -0.093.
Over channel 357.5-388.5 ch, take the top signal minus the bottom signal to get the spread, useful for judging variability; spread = 1.8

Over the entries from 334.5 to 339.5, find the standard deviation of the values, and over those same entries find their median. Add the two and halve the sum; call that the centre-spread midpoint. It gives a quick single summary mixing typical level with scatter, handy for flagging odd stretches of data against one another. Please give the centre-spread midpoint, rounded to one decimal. 17.1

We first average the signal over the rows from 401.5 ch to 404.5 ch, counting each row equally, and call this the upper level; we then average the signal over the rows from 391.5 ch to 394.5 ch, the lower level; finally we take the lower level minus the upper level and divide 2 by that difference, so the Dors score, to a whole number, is -14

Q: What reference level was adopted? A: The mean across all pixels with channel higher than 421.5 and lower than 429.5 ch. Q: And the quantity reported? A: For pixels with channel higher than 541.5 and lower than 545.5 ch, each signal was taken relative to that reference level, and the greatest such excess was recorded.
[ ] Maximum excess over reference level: 1.9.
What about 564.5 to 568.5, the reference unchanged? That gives 2.6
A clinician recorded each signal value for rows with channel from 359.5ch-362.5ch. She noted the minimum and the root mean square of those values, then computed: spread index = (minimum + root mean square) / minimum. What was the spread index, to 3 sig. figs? 2.00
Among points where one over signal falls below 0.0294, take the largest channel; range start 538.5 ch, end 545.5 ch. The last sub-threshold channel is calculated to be 545.0 ch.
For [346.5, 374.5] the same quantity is 372.0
